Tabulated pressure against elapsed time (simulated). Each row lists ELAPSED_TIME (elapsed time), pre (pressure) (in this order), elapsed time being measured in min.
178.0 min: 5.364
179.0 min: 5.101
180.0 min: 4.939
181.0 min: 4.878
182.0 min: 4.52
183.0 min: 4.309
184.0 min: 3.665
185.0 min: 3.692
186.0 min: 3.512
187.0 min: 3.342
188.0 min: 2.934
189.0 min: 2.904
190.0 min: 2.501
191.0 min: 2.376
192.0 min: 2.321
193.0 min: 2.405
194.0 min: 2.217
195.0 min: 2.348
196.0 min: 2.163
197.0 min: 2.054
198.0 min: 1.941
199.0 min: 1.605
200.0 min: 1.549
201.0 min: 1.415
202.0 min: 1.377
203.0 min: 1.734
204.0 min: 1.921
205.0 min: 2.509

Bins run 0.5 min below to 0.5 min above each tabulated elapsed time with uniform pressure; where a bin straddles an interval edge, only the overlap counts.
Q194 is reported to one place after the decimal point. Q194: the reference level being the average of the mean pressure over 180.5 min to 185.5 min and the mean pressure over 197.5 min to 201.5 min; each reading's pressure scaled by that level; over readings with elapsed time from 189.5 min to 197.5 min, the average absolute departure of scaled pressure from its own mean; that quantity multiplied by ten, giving 0.4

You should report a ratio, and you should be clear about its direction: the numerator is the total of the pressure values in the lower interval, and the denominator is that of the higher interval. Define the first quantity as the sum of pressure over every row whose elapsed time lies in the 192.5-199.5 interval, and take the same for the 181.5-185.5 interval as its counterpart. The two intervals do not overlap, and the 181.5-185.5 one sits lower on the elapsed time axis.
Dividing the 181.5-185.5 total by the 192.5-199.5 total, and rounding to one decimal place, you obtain 1.1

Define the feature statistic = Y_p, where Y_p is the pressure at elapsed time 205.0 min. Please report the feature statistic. 2.509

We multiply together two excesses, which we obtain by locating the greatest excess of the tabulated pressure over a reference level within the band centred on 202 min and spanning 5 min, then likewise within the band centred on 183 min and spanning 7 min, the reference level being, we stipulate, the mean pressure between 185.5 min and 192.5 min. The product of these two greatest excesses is -1.9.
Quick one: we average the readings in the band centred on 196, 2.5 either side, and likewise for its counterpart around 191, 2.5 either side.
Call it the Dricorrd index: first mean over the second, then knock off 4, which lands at -3.14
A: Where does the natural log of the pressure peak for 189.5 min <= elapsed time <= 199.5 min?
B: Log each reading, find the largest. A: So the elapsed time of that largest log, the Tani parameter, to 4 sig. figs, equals 190.0 min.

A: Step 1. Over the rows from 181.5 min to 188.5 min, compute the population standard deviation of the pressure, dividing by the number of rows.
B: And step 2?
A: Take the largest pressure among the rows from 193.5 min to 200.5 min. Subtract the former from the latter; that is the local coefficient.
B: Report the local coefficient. 1.8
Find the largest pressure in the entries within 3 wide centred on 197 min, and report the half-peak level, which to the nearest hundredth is 1.08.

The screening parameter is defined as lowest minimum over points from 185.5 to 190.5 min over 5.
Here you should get 0.50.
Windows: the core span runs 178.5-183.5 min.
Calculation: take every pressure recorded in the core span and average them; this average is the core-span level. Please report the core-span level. 4.7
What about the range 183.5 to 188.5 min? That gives 3.4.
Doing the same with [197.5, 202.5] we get 1.6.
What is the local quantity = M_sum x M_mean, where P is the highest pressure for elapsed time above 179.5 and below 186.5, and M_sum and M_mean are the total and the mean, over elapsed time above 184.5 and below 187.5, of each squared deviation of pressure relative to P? 13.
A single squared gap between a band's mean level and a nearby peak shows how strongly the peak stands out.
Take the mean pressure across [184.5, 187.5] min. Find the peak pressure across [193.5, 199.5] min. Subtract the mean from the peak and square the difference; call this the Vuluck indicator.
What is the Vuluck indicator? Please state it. 1.4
